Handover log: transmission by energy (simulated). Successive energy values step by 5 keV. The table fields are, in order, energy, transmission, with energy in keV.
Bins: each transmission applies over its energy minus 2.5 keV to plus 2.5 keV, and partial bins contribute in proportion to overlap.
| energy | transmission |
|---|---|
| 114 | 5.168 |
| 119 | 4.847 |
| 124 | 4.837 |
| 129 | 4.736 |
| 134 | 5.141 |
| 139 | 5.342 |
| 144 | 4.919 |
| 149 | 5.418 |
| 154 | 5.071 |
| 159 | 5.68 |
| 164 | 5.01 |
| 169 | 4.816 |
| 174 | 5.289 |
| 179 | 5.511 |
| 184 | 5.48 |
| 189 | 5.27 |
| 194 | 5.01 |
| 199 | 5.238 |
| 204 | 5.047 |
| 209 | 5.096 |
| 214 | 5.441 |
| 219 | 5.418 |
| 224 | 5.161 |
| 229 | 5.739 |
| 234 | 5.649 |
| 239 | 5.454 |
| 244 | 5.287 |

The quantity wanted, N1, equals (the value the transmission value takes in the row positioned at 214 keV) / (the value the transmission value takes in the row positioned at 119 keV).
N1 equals 1.12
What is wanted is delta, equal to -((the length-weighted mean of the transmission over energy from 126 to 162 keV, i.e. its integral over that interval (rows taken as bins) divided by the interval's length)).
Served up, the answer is -5.18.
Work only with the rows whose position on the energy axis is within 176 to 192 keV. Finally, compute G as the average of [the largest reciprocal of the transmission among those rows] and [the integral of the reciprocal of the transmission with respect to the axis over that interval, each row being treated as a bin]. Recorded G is 1.58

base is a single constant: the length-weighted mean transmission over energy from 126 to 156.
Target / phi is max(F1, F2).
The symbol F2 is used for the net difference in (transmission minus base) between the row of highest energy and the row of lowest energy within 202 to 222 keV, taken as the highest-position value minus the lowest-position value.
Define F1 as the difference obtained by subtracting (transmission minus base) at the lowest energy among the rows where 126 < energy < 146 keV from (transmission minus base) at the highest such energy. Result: 0.37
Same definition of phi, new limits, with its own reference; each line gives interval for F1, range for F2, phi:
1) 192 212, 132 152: 0.28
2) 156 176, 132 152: 0.28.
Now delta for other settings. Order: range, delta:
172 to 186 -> -5.43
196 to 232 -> -5.31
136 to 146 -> -5.14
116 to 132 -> -4.83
